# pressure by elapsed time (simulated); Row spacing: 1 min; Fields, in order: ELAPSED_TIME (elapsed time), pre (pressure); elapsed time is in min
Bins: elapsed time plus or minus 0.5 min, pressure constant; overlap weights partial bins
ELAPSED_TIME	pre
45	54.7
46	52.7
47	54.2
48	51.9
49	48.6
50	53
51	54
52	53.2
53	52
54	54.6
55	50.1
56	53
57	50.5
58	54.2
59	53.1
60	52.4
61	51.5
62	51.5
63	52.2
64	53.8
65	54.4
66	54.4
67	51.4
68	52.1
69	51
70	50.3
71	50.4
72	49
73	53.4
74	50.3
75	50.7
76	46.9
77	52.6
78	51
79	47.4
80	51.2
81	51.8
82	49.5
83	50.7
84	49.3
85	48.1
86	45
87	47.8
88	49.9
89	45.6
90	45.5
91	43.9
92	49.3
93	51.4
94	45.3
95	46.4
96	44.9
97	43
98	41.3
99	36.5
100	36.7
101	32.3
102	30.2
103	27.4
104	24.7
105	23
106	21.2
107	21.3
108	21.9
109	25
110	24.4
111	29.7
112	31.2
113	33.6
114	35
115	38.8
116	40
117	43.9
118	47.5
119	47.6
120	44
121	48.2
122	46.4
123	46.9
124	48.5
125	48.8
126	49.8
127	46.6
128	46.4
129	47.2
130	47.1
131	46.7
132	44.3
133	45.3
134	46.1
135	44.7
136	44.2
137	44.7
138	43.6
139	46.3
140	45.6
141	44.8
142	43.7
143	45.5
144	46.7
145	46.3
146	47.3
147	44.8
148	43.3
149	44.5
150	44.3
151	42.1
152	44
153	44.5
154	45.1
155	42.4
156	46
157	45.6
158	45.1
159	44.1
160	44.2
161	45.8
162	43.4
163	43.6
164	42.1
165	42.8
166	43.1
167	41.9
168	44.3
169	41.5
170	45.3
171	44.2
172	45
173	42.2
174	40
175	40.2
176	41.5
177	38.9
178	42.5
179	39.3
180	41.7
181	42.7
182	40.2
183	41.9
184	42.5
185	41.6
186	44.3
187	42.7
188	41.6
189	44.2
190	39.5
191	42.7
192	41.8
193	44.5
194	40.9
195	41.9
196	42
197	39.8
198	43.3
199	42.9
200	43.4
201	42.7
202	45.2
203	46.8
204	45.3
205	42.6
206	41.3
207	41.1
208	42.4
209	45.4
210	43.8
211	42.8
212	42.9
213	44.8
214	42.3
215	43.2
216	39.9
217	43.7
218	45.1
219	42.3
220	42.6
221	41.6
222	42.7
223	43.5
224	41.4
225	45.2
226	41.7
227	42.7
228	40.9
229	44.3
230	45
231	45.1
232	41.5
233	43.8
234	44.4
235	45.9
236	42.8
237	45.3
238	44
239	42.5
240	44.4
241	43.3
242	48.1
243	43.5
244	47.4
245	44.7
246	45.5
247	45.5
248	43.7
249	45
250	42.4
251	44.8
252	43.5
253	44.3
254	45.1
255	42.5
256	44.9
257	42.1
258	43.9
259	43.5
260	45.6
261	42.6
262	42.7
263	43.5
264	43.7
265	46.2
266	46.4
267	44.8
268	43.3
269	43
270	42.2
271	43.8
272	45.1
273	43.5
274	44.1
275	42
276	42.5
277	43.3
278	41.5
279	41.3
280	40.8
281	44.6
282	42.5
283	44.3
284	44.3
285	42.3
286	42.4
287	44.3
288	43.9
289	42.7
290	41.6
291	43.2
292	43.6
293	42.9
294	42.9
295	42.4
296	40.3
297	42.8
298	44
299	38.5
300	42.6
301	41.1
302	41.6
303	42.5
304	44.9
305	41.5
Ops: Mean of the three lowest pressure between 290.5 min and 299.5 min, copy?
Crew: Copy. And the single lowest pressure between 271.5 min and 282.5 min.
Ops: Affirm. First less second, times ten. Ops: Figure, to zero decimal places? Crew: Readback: -4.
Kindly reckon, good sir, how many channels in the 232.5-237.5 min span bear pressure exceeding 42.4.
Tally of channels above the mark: 5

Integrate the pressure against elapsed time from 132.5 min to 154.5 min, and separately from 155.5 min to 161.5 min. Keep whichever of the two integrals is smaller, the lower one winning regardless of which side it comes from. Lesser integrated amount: 271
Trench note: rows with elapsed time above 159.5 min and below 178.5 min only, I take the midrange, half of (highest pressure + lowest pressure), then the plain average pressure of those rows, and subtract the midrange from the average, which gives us 0.4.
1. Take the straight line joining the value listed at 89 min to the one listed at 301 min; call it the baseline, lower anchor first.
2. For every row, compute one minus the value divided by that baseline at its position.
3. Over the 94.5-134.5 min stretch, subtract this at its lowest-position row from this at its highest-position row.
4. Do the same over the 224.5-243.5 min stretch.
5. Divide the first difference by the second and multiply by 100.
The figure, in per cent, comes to -40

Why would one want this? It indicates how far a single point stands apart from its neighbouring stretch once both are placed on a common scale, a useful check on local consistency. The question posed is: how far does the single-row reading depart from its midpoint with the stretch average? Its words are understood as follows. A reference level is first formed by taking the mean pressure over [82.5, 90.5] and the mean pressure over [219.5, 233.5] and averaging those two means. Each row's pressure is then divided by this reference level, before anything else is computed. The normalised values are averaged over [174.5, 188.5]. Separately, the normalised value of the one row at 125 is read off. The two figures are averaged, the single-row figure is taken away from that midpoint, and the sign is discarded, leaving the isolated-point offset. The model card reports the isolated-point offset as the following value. 0.080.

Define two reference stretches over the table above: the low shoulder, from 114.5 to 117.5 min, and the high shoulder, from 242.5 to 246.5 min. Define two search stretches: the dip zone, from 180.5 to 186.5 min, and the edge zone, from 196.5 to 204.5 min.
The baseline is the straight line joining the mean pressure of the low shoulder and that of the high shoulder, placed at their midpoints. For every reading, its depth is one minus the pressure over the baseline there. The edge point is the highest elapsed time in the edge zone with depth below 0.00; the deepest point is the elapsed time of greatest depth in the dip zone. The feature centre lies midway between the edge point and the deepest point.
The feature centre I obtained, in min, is 193.0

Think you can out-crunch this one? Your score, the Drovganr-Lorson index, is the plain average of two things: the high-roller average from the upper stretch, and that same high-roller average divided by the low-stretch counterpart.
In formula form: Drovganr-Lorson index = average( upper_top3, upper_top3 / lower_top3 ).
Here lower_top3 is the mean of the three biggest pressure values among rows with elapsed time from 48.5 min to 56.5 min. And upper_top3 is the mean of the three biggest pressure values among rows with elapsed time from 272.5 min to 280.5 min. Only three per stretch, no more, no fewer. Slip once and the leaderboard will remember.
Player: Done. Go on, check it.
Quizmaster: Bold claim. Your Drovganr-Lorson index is 22.2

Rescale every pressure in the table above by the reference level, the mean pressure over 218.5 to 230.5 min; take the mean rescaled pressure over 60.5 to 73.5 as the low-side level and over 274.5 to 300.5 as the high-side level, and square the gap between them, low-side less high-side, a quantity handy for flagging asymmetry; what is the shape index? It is 0.048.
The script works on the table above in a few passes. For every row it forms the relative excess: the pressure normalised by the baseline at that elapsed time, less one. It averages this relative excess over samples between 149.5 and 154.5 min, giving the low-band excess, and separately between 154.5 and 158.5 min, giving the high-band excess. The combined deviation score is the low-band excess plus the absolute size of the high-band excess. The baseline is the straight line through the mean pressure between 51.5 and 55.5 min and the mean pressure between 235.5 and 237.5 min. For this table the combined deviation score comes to -0.020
